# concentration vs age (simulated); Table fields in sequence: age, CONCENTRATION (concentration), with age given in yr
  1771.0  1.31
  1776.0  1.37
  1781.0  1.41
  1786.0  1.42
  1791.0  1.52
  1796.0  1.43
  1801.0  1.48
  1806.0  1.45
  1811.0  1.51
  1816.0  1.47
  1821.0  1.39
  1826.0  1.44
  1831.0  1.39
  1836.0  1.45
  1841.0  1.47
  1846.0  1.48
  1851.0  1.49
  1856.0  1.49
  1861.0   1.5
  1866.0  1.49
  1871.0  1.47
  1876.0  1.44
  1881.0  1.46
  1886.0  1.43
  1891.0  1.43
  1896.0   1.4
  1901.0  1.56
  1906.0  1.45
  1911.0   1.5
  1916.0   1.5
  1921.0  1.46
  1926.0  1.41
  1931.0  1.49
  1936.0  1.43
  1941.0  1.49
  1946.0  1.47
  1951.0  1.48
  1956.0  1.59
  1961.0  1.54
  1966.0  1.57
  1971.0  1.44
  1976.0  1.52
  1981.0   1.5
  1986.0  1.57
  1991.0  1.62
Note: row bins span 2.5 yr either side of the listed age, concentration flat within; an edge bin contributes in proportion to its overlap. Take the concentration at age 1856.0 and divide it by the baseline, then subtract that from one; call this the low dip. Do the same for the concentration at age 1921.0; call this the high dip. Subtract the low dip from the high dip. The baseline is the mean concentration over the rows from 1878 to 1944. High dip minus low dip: 0.0205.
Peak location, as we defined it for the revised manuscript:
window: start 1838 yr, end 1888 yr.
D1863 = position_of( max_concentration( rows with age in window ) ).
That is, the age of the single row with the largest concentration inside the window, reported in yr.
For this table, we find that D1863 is 1861.0 yr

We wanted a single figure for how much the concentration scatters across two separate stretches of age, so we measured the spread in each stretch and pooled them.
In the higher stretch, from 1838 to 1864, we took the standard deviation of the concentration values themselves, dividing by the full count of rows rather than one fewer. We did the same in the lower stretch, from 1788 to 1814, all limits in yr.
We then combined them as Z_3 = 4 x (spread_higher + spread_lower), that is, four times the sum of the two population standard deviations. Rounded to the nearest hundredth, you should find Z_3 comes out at 0.18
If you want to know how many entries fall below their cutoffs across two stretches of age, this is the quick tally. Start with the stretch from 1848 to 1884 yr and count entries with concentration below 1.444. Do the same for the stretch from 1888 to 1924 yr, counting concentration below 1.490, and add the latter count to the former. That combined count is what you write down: 5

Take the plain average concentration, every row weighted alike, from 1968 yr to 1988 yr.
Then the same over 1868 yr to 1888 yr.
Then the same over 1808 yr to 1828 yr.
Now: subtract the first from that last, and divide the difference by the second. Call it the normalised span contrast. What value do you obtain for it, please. -0.038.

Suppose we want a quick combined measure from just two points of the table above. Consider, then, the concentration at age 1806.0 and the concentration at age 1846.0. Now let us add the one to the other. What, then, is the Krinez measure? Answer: 2.93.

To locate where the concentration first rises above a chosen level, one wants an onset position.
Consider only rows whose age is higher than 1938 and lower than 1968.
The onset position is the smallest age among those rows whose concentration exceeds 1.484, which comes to 1941.0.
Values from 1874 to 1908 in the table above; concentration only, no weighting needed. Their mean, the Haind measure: 1.45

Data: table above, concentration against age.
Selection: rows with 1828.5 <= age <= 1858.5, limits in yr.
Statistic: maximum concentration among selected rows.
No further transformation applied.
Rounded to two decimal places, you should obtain 1.49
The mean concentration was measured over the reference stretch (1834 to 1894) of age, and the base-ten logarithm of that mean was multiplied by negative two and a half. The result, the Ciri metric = -0.416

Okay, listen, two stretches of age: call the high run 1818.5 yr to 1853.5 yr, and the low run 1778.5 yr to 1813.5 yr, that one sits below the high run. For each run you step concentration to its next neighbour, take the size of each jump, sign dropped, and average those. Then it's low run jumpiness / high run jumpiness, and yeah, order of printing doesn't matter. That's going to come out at 1.7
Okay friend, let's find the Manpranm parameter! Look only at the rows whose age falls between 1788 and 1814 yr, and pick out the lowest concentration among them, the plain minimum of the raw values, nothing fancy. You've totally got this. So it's 1.43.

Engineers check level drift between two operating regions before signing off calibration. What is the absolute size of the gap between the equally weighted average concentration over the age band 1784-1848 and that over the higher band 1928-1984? 0.05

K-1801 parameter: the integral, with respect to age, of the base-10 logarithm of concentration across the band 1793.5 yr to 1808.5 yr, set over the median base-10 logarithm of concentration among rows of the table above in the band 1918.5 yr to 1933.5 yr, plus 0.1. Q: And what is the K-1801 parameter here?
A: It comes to 14.9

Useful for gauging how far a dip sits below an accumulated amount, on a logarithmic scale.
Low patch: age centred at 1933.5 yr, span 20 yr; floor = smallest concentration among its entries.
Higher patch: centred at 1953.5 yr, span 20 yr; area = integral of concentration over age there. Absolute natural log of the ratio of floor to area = 3.07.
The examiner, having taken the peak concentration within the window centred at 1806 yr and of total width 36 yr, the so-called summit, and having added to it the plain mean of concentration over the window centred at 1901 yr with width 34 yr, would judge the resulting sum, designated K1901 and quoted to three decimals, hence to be 2.987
